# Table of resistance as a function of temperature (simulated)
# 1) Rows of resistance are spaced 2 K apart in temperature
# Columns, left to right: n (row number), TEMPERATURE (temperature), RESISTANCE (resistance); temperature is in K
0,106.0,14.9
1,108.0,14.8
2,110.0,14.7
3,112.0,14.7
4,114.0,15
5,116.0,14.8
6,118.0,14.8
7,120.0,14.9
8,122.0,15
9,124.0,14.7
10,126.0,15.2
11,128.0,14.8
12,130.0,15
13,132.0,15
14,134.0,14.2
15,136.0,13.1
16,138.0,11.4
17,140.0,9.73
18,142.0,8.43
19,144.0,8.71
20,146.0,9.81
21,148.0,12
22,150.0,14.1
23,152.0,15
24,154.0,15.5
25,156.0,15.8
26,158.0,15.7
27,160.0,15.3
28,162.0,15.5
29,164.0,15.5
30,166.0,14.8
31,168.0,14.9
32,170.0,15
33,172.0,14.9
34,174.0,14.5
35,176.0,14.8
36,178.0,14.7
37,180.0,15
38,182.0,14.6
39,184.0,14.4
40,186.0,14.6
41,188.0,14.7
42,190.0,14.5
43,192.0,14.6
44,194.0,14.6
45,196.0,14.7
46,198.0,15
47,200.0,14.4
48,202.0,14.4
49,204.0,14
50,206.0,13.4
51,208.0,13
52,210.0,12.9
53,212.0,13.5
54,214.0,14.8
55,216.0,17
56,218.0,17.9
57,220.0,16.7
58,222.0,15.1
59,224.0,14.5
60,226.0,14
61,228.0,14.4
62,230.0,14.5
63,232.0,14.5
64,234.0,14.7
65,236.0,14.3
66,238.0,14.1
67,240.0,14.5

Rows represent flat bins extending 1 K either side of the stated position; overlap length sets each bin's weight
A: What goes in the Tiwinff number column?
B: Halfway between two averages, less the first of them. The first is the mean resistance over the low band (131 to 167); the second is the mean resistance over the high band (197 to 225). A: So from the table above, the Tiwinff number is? 0.72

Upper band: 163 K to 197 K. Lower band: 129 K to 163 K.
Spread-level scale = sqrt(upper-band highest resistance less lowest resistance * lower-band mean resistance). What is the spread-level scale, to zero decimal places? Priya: 4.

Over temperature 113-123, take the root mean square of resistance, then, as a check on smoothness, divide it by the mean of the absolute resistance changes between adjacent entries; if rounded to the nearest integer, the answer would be 149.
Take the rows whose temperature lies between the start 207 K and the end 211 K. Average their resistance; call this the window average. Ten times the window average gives 129.5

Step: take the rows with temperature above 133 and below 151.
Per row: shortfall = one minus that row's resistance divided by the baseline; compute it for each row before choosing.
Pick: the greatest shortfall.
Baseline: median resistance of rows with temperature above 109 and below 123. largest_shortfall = 0.43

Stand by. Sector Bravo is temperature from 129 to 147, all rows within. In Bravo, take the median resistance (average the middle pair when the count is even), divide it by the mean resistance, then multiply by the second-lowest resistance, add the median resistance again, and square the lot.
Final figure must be 395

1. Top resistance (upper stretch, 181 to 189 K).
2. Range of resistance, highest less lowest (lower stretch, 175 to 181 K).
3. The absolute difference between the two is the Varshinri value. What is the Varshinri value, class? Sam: 14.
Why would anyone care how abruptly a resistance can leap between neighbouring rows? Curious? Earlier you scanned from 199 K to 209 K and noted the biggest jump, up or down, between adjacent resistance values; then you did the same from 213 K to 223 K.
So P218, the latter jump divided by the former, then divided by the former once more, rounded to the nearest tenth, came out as 6.1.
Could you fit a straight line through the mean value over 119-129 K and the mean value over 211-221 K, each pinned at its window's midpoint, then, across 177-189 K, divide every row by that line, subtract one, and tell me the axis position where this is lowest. 184.0 K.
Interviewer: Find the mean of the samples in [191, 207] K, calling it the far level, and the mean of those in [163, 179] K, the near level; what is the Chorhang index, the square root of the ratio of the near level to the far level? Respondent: 1.02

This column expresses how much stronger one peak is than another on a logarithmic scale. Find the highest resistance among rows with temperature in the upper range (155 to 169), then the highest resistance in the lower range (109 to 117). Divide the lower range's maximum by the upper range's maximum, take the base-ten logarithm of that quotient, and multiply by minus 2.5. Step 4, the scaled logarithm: 0.06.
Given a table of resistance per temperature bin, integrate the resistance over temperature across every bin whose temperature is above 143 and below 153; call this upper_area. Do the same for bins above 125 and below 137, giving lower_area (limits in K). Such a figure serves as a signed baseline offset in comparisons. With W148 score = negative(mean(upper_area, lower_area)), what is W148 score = -147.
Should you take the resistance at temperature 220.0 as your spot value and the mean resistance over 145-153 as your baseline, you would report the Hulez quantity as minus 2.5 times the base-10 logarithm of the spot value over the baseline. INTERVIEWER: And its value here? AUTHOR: -0.29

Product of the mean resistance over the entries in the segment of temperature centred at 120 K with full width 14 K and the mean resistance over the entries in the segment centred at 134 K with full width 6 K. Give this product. 210.3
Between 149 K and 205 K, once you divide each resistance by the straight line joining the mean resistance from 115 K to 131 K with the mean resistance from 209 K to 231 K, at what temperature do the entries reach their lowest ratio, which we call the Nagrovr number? 204.0 K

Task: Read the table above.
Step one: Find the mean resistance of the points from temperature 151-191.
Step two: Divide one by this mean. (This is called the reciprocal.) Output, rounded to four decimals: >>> 0.0667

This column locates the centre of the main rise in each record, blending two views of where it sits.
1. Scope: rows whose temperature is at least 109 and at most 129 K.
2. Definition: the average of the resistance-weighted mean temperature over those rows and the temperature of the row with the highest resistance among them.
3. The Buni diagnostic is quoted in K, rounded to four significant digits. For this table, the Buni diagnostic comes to 122.5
